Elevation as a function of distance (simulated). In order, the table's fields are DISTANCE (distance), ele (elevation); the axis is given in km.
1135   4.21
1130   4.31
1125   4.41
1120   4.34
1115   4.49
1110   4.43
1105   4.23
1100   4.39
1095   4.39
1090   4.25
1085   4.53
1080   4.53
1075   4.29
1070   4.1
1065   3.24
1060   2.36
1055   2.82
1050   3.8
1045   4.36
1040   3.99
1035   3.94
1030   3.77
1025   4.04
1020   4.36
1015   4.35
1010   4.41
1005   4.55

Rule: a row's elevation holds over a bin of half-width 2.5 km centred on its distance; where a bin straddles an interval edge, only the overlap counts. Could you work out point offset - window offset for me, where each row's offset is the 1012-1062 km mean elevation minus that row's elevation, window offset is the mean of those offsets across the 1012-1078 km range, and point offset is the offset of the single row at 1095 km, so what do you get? -0.6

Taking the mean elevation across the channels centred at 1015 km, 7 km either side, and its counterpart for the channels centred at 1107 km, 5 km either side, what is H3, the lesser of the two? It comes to 4.33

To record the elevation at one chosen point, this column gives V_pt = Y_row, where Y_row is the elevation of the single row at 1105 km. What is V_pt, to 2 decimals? 4.23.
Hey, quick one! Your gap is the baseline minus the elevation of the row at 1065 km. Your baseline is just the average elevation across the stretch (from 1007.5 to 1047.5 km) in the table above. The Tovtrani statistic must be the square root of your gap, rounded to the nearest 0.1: 1.0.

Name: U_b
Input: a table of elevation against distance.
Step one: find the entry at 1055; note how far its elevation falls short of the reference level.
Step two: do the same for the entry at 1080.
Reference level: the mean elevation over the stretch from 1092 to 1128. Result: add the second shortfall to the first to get 1.4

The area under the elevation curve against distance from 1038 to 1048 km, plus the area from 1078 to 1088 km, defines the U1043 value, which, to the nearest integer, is 87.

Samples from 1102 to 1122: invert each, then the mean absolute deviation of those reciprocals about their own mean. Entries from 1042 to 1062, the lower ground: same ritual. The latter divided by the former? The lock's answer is 16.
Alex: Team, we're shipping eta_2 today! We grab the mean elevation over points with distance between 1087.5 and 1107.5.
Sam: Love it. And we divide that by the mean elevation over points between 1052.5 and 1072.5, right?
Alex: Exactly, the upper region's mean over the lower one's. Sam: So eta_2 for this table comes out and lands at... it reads 1.38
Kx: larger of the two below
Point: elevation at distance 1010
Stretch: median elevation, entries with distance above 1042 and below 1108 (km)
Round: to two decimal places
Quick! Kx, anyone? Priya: 4.41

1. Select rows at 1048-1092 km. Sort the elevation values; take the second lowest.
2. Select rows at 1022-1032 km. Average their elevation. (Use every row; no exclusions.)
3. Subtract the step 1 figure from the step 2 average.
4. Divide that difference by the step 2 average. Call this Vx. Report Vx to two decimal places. 0.28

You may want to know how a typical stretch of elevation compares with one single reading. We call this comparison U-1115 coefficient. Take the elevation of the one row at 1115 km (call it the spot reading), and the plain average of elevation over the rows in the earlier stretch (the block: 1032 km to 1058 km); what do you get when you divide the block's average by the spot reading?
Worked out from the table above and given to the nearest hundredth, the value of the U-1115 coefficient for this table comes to 0.84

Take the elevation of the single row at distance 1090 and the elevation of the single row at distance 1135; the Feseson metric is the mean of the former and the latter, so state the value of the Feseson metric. 4.23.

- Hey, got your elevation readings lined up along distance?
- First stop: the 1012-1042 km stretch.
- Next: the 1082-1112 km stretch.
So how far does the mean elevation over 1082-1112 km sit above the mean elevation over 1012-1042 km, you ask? 0.3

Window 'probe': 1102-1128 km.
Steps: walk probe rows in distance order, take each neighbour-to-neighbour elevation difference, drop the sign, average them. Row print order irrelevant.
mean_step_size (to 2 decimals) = 0.12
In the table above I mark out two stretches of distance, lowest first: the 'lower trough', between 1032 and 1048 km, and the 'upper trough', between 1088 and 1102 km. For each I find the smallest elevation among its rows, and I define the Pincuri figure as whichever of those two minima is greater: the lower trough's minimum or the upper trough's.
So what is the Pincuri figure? 4.25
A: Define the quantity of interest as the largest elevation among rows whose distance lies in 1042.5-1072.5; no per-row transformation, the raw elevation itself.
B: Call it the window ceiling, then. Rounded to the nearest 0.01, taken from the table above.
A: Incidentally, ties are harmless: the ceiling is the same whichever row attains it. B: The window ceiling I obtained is 4.36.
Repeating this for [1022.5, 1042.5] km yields 4.04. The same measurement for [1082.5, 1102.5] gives 4.53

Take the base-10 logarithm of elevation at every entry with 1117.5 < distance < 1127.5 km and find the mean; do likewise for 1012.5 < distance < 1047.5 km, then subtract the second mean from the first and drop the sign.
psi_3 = 0.027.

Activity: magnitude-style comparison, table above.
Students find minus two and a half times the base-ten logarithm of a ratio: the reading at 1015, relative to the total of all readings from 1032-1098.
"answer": 2.66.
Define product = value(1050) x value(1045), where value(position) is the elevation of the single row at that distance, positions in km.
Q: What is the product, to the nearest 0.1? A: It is 16.6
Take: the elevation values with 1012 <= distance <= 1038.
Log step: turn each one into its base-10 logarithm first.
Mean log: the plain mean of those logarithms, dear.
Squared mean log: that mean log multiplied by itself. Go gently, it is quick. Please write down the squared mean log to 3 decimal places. 0.374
